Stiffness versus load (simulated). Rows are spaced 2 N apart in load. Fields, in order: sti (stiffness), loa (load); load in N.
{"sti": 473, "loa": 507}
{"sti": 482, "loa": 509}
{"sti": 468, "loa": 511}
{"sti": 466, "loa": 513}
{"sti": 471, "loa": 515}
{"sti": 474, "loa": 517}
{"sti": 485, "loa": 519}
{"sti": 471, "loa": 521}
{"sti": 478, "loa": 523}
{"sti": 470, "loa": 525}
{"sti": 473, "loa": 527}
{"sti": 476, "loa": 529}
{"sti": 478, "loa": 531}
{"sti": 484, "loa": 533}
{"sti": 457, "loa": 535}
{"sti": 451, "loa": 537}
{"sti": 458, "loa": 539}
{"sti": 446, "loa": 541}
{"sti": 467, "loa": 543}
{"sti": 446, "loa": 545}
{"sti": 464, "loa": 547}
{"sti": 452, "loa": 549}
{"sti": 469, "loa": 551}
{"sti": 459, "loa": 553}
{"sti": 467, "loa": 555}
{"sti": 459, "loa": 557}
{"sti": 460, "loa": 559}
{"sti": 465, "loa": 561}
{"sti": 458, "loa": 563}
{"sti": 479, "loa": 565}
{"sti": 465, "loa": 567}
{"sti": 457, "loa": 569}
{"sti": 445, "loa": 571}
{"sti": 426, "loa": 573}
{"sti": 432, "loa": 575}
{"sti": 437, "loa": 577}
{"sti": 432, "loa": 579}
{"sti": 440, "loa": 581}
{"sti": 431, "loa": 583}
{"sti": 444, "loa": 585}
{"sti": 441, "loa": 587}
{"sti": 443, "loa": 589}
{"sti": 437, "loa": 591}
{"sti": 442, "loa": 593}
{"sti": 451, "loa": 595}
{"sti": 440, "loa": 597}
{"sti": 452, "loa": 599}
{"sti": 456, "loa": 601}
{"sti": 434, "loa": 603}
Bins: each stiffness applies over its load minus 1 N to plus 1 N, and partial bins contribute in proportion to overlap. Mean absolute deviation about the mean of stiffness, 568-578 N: 9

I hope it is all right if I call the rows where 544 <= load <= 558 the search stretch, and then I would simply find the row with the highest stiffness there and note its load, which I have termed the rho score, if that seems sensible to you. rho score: 551 N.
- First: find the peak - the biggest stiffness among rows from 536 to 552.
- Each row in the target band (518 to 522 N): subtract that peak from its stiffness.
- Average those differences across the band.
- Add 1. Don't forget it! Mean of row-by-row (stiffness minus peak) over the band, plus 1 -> 10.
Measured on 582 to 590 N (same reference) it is -28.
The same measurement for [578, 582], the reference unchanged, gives -32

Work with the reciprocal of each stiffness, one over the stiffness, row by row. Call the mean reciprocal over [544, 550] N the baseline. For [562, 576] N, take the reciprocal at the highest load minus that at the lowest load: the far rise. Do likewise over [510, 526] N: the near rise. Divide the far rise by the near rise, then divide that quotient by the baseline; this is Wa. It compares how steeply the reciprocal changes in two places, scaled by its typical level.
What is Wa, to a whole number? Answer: -6560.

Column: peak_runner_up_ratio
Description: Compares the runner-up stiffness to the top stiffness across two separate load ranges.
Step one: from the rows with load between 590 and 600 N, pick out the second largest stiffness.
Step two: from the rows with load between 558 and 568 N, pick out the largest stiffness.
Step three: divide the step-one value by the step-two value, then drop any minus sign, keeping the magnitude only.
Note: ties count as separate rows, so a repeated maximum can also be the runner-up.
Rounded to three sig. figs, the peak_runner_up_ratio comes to 0.942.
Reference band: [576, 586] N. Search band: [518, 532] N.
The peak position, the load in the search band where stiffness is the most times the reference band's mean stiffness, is 519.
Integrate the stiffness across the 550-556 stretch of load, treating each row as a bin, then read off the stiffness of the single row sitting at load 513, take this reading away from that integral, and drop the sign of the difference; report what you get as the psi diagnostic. 2324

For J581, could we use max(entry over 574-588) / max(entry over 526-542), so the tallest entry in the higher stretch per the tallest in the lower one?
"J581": 0.92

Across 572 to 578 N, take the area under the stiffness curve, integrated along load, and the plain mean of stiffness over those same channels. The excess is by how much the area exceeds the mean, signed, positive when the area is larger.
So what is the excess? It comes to 2158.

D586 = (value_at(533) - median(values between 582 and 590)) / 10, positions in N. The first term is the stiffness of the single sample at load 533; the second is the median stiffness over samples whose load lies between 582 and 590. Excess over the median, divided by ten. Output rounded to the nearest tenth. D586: 4.2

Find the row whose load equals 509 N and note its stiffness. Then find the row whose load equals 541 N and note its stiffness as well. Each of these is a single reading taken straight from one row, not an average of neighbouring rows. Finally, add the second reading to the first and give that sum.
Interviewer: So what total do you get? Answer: 928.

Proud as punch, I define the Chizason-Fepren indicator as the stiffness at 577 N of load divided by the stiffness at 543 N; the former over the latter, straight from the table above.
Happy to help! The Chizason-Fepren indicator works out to 0.94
